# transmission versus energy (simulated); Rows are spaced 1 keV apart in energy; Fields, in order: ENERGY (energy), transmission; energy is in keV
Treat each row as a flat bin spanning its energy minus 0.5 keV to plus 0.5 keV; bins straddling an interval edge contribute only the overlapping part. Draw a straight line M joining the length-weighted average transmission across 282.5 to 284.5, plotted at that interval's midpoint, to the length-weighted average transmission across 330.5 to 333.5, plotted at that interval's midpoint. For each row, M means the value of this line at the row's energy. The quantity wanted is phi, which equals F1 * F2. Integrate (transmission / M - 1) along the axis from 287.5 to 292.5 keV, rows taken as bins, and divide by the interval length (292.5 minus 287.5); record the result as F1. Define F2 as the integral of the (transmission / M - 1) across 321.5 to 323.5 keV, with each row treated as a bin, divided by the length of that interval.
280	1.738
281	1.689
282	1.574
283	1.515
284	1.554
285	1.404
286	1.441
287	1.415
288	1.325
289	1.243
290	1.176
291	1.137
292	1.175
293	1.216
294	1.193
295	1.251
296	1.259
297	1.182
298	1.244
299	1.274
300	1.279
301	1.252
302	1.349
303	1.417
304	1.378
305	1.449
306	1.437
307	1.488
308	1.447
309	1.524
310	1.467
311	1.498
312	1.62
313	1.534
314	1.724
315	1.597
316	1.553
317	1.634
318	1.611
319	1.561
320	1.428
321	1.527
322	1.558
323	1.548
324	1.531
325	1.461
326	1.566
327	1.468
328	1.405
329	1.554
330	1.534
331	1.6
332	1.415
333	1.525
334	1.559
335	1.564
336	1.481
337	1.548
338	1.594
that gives -0.0049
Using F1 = -0.209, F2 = 0.023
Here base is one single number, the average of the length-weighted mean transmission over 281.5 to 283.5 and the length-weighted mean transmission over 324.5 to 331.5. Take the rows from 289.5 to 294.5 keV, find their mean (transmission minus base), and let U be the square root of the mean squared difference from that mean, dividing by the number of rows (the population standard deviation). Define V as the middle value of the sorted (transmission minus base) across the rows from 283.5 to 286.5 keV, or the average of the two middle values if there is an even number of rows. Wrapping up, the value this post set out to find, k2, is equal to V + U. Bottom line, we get -0.06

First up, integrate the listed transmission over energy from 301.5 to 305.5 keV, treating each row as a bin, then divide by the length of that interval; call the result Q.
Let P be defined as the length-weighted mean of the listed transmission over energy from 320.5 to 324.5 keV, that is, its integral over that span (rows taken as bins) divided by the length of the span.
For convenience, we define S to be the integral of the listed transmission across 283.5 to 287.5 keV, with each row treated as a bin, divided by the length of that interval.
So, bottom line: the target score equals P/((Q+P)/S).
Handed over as 0.76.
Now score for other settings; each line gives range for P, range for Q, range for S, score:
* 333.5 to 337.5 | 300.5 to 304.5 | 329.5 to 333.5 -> 0.81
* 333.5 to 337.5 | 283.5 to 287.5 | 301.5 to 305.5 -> 0.72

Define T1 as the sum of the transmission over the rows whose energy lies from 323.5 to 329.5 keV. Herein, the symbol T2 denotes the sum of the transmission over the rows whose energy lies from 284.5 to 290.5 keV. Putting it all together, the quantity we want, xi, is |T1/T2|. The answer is 1.12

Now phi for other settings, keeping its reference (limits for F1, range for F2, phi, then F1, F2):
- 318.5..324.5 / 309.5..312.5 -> 0.0000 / 0.005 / 0.004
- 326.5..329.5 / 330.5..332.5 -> 0.0001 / -0.026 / -0.004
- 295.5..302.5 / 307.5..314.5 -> -0.0026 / -0.173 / 0.015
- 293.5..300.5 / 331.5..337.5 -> -0.0004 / -0.189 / 0.002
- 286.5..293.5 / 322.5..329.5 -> 0.0014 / -0.190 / -0.007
